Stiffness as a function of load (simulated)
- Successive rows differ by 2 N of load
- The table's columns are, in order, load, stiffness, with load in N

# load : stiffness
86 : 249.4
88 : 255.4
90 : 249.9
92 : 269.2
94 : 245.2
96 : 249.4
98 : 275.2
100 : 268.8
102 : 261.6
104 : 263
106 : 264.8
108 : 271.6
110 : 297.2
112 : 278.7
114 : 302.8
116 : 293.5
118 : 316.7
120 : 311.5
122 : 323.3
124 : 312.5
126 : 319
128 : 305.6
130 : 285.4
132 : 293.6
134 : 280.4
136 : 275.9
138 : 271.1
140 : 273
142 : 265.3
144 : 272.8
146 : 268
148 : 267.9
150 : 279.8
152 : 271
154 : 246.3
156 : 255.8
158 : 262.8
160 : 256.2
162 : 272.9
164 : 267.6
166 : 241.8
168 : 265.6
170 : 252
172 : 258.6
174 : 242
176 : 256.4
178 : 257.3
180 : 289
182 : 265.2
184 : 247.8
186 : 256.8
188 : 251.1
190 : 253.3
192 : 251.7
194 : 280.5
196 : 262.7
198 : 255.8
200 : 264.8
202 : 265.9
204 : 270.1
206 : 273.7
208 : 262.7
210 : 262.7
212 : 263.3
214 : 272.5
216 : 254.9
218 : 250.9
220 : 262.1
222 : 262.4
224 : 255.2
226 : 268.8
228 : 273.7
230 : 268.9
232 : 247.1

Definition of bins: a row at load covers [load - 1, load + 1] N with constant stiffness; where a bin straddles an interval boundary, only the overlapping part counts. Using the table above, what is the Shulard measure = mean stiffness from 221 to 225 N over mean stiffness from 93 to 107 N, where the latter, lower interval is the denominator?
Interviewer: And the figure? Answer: 0.99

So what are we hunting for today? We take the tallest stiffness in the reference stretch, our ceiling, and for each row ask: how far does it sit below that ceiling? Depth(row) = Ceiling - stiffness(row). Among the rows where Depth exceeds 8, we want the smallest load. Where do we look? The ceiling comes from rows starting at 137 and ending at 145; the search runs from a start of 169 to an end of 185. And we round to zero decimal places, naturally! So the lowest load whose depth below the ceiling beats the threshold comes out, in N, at 170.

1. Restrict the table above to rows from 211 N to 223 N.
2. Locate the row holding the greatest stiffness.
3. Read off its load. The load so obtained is 214 N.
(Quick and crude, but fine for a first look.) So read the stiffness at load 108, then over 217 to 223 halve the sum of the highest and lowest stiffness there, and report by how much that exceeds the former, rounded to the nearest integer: -15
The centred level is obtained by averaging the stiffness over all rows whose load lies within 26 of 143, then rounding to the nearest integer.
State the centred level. 279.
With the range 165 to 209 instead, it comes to 260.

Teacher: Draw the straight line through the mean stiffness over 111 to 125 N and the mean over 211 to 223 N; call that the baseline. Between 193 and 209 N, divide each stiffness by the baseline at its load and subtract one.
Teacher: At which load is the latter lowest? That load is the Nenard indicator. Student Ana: 198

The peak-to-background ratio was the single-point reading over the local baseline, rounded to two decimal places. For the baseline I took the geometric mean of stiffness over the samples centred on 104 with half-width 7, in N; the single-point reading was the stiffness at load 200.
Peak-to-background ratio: 0.98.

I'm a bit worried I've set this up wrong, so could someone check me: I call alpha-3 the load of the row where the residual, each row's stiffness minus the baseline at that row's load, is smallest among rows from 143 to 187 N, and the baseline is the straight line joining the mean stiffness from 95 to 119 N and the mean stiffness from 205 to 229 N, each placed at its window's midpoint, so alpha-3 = 166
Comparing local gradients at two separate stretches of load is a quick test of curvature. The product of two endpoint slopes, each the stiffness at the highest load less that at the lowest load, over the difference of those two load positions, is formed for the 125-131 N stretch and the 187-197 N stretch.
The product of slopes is -12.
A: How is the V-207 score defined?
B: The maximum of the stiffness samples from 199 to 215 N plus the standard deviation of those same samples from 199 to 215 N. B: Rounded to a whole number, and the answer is 278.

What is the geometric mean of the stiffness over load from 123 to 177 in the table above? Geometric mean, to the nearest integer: 270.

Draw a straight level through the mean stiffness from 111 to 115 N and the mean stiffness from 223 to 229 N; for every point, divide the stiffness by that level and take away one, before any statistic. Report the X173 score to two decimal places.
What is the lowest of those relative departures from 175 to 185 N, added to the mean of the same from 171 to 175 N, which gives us -0.20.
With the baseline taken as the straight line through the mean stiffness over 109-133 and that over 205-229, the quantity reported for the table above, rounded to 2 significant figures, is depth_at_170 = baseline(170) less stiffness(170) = 31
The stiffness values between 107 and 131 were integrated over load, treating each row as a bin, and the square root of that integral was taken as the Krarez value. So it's 85.1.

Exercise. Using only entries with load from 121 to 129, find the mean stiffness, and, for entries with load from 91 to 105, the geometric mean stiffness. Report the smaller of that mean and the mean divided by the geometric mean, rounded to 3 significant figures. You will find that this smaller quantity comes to 1.20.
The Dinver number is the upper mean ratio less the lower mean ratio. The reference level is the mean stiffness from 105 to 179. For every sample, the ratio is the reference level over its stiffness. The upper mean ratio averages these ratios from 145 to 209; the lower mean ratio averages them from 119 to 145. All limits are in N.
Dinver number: 0.11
